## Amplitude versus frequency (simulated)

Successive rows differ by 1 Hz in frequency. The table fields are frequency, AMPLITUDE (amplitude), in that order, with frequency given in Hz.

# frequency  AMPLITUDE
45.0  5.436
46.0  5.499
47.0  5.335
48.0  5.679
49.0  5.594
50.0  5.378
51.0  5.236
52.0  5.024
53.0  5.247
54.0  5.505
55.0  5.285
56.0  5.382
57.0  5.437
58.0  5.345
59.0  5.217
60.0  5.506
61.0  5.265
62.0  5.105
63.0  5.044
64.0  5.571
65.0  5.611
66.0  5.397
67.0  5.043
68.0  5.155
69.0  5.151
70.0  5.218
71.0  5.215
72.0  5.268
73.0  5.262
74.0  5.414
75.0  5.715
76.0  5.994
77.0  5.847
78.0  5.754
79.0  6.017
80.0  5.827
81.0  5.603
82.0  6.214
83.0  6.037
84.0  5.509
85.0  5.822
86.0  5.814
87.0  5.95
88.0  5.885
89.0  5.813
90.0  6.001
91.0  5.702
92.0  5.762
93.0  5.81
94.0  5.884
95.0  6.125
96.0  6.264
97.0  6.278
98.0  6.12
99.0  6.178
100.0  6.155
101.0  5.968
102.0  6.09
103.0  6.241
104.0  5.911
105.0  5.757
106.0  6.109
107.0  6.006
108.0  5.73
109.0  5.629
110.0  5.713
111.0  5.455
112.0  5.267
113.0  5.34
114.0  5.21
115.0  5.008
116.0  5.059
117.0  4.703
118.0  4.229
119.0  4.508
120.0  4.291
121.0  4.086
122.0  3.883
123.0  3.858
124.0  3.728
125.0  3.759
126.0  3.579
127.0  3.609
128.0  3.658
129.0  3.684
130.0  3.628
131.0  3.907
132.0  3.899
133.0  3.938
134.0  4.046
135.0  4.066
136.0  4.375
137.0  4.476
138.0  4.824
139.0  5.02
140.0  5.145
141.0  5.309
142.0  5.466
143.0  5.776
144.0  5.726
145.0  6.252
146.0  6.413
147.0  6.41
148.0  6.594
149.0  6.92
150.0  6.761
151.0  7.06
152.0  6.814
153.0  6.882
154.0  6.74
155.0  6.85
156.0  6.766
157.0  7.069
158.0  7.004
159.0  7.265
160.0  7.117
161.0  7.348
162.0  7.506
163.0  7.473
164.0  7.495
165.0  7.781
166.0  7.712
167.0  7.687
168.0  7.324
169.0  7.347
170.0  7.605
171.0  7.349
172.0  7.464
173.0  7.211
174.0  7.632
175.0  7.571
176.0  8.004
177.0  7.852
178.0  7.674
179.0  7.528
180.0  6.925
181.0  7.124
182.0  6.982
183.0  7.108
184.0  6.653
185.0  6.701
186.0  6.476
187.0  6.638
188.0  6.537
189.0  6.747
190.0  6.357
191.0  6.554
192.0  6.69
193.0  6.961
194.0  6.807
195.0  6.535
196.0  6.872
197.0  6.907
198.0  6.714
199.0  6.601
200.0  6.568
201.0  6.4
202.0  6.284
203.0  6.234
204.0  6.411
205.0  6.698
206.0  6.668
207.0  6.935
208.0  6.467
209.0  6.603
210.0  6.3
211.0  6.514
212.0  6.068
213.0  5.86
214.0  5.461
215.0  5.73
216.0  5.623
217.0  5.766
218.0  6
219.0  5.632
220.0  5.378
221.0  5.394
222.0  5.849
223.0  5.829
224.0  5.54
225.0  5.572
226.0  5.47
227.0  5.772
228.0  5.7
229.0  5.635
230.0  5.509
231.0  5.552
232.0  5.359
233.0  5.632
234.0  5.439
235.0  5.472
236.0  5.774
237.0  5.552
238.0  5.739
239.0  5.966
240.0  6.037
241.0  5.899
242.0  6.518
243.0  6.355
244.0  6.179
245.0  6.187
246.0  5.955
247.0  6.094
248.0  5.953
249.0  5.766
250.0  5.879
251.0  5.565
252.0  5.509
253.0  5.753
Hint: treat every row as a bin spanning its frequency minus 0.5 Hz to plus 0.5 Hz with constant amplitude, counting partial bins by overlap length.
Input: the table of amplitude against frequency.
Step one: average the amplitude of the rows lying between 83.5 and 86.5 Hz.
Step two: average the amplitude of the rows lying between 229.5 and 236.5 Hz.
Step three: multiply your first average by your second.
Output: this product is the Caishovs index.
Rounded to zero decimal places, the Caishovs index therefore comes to 32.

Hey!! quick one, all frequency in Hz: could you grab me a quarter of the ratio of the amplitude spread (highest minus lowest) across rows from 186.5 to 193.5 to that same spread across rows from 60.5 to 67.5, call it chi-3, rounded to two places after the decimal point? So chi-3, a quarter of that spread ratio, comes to 0.27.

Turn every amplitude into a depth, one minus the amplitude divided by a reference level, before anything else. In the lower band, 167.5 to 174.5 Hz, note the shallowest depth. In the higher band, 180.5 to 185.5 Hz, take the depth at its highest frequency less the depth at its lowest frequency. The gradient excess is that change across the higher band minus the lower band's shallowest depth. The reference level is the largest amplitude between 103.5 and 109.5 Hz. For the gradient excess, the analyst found 0.32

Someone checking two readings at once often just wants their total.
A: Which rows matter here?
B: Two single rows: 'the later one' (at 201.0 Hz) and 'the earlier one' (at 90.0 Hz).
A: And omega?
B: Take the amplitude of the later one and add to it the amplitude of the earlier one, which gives 12.4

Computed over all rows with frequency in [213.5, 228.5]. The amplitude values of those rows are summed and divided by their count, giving 5.6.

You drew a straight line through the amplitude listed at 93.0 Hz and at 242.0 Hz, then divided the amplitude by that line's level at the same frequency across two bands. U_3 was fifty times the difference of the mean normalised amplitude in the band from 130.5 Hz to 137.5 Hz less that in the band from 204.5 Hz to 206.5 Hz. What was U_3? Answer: -18.5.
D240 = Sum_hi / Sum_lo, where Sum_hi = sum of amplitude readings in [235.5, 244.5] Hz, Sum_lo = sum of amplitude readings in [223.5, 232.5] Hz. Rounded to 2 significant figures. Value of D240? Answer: 1.1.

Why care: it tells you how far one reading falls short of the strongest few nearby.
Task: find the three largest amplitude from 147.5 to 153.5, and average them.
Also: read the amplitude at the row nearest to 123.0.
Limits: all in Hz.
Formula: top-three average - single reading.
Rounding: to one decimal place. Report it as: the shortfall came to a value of 3.1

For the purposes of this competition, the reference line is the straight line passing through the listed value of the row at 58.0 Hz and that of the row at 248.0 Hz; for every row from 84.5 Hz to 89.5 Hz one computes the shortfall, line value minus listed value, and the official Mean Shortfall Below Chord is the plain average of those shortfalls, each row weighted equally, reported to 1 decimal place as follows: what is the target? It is -0.4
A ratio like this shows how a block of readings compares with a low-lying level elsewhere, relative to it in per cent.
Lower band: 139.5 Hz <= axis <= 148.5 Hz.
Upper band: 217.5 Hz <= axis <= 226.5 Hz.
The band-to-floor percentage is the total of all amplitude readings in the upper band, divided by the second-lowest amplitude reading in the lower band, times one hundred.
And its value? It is 954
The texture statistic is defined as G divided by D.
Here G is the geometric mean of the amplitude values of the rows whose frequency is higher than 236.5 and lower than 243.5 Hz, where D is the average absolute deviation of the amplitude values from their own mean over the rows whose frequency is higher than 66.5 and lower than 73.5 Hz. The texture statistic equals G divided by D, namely 98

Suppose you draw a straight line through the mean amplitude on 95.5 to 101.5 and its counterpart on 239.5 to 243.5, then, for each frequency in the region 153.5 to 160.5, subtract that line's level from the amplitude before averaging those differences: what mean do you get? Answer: 0.80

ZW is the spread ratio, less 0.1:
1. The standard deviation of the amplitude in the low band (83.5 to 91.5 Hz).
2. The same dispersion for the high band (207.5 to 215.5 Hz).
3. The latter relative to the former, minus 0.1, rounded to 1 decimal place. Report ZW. 2.6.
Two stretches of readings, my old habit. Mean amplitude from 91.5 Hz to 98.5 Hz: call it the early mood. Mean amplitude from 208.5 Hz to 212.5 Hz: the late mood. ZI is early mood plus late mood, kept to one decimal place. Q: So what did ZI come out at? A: 12.4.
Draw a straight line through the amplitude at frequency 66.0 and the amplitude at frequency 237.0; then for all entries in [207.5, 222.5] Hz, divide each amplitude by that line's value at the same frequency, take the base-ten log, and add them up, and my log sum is 0.4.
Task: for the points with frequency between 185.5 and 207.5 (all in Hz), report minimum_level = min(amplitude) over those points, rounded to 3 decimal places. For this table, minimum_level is 6.234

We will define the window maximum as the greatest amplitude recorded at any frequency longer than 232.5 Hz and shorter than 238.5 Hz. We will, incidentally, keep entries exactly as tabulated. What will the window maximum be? 5.774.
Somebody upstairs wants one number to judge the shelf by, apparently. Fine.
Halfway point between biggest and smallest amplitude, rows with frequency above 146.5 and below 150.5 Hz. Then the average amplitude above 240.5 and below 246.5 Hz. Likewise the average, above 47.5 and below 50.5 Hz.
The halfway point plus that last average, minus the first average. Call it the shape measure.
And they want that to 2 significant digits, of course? 6.0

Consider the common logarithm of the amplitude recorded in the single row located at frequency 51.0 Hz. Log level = 0.72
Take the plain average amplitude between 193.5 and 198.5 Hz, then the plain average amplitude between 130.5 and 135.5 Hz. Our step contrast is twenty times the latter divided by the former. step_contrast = 12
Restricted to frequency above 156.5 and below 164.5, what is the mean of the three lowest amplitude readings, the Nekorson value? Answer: 7.1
